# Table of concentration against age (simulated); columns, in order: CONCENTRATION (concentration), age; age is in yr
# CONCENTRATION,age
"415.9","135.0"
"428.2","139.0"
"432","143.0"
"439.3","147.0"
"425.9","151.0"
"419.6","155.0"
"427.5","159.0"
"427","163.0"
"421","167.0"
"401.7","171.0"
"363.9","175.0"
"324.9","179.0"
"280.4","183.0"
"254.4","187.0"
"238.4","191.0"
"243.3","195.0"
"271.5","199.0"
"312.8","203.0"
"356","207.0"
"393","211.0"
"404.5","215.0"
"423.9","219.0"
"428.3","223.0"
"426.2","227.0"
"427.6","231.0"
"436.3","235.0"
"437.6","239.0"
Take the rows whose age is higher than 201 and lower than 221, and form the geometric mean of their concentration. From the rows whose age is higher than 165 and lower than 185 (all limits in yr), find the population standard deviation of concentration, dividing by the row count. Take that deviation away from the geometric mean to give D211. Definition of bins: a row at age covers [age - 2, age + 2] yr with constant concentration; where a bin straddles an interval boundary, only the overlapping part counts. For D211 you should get 325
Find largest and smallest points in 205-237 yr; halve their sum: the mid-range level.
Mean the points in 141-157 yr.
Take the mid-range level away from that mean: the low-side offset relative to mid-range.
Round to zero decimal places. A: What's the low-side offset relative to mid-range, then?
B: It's 33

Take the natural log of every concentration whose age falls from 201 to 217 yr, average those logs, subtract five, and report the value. 0.90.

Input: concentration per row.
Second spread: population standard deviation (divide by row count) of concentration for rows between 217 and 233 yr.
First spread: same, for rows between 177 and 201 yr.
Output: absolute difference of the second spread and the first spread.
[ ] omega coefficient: 27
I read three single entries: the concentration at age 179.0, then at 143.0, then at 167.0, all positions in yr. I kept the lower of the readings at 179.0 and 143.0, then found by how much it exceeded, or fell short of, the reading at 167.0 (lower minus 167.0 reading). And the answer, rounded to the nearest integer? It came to -96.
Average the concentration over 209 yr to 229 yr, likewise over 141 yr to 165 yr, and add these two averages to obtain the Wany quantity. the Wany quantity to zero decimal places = 844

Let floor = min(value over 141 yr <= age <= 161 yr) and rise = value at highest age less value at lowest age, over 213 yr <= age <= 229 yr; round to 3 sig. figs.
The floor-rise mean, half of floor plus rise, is 221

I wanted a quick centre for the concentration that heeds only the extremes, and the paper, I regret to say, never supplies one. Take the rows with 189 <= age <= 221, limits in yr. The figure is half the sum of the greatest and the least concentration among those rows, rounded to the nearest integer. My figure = 331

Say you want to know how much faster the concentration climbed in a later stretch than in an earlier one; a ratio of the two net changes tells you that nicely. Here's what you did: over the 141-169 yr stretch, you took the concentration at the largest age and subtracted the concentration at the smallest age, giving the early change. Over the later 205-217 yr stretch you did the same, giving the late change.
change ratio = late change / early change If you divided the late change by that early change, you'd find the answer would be -4.4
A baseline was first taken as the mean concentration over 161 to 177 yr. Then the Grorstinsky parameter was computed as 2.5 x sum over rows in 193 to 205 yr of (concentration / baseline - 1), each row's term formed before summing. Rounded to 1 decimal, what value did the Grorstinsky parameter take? -2.4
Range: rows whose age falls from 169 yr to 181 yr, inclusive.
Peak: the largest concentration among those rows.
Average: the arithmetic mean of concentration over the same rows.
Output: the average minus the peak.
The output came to -38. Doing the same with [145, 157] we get -11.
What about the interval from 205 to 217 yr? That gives -20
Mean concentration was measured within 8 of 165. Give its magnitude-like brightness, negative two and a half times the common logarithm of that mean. -6.56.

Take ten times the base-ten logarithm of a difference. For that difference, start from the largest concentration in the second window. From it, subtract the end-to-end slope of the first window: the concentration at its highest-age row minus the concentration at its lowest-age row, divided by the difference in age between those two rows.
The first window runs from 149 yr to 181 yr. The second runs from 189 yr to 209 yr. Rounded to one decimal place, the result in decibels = 25.6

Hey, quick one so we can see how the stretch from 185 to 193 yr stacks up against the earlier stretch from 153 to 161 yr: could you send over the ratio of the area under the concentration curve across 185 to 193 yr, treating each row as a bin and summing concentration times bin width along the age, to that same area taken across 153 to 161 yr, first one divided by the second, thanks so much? 0.58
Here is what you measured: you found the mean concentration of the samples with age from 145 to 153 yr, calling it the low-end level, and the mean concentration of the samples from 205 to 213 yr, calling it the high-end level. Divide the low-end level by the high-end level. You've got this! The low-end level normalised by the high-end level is 1.16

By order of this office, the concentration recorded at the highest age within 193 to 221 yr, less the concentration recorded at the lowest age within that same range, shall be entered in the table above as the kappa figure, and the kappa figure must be 181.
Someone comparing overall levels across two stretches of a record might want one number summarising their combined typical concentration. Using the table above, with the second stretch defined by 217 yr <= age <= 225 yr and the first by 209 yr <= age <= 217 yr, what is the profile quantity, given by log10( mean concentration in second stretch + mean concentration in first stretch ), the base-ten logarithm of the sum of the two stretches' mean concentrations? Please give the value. 2.92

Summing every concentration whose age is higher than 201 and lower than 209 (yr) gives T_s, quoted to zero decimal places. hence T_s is 669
